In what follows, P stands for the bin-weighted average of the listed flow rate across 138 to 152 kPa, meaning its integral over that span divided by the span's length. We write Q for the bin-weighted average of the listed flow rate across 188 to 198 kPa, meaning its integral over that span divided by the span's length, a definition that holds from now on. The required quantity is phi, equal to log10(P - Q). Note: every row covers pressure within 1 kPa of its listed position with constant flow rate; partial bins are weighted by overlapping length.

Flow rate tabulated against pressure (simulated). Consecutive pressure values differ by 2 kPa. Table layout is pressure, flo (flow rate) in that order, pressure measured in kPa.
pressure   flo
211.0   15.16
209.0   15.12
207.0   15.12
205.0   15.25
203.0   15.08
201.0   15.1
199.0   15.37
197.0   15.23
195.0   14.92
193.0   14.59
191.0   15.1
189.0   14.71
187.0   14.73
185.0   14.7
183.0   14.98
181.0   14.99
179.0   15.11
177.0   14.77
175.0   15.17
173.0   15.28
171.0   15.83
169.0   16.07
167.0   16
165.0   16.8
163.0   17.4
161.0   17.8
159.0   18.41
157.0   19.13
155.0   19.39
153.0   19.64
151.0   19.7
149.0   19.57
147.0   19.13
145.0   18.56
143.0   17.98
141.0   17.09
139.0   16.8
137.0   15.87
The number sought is 0.54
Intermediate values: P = 18.4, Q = 14.9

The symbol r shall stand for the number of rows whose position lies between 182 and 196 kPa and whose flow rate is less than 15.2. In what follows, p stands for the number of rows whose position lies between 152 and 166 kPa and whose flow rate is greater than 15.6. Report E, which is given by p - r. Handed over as 0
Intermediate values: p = 7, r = 7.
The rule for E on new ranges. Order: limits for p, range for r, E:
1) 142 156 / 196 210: 3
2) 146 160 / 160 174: 7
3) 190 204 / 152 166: 0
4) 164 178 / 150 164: 4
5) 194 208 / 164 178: -2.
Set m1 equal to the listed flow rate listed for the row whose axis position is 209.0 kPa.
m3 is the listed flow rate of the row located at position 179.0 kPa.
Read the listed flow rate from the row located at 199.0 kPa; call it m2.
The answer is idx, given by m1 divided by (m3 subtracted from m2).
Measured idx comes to 58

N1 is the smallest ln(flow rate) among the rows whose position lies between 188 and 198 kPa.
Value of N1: 2.68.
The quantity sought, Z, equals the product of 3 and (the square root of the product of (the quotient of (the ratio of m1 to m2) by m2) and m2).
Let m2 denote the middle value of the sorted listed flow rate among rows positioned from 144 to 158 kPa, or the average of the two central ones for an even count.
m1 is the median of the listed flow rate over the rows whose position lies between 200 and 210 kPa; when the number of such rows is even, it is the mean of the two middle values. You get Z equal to 2.65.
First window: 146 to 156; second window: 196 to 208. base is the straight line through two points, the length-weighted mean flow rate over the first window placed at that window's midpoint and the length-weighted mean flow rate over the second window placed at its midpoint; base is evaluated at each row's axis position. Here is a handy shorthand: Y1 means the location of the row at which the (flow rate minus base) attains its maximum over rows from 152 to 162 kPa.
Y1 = 153.0 kPa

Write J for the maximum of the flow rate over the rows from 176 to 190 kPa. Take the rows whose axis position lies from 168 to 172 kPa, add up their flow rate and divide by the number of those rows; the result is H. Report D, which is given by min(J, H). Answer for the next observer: 15.1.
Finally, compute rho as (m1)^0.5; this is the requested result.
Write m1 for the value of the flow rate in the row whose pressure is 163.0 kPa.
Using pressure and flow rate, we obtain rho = 4.17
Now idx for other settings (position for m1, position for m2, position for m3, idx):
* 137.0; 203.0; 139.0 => -9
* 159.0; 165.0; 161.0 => -18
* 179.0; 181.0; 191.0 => -137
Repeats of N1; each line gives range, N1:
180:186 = 2.69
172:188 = 2.69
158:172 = 2.76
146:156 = 2.95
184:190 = 2.69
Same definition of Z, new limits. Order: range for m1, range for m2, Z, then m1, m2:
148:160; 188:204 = 3.41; 19.5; 15.1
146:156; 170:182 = 3.41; 19.6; 15.1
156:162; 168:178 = 3.29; 18.4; 15.3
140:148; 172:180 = 3.30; 18.3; 15.1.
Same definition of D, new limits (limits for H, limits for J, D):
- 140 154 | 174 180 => 15.2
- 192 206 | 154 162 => 15.1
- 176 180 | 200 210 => 14.9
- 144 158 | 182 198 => 15.2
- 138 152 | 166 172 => 16.1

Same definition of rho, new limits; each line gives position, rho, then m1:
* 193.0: 3.82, 14.59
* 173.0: 3.91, 15.28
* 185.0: 3.83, 14.7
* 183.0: 3.87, 14.98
